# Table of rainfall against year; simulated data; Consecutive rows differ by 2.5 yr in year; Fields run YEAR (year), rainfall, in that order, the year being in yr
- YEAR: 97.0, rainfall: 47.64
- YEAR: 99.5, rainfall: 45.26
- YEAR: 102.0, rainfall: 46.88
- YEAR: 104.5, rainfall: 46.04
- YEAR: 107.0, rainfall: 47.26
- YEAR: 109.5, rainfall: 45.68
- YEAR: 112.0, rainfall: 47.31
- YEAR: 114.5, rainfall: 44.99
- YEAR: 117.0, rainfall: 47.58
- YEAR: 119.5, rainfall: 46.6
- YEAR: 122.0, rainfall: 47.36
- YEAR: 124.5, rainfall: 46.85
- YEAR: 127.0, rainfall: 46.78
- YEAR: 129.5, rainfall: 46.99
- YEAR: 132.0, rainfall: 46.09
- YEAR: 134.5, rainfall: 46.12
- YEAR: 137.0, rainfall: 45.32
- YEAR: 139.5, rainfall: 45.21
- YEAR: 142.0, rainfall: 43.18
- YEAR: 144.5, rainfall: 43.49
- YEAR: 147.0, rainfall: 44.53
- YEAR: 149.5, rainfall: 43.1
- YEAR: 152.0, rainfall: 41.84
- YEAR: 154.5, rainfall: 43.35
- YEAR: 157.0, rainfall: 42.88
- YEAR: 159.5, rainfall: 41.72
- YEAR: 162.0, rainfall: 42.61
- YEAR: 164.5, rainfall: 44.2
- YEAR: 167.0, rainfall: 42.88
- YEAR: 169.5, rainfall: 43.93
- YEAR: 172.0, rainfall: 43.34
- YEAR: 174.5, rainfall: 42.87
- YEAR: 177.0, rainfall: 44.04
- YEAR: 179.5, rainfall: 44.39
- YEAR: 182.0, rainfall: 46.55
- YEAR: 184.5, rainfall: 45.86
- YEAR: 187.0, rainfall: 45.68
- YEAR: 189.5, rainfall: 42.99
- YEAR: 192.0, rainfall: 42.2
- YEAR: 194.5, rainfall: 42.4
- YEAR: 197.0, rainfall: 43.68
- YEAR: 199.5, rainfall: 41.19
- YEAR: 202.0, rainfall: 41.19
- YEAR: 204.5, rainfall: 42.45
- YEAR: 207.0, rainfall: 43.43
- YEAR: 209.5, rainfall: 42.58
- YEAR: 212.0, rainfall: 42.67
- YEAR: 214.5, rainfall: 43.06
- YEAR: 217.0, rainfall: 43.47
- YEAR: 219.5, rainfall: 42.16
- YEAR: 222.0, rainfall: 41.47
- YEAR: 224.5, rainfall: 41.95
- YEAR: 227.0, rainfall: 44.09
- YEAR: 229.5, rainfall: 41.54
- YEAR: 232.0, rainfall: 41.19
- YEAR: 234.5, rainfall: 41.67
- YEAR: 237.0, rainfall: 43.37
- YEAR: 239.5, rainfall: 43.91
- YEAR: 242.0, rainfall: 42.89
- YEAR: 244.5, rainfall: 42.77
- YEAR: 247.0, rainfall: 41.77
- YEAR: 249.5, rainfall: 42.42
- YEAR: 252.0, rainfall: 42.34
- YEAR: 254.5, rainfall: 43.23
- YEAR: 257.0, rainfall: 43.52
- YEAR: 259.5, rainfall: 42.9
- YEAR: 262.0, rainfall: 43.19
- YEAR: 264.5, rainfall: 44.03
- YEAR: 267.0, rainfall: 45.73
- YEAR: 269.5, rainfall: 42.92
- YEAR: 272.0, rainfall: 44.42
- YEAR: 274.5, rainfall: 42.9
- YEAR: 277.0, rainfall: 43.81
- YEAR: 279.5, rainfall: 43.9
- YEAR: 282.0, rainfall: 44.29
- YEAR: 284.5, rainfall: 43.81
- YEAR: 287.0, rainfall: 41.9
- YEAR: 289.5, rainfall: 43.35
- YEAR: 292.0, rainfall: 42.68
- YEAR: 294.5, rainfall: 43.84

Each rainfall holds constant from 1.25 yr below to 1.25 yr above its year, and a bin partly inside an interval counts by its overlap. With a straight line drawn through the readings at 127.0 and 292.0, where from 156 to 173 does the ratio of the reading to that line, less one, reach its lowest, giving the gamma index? 159.5 yr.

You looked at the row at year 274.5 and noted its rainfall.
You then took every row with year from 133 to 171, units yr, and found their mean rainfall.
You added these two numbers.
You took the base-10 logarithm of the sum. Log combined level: 1.937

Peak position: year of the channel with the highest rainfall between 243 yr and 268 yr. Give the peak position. 267.0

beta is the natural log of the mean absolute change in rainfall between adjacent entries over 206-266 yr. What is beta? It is -0.26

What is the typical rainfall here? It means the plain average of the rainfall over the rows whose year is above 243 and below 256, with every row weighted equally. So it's 42.5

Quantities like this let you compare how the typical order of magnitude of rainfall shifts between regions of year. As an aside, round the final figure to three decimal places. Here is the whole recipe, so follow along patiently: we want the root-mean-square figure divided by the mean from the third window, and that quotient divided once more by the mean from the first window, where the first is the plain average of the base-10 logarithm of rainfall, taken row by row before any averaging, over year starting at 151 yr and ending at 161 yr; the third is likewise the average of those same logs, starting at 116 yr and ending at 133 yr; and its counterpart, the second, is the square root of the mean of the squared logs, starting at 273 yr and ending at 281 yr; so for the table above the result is 0.602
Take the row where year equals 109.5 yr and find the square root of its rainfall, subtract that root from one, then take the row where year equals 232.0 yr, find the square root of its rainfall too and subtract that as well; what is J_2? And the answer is -12.2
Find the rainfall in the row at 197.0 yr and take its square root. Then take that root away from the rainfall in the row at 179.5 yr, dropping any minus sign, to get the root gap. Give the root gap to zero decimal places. 38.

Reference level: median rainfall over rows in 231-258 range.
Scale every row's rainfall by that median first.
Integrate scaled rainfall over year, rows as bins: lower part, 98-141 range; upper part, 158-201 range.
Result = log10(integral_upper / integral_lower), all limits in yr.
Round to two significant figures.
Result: -0.027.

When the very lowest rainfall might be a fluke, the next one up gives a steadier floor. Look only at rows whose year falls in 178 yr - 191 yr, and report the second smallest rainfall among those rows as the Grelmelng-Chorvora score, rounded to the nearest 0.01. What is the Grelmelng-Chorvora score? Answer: 44.39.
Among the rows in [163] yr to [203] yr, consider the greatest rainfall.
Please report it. 46.55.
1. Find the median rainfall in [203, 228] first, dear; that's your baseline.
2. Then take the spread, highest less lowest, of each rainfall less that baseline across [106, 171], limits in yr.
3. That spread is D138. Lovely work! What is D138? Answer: 5.9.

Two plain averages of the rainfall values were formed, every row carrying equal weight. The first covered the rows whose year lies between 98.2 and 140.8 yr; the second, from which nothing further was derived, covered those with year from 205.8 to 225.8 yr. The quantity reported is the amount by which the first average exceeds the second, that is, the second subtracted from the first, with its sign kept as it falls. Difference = 3.8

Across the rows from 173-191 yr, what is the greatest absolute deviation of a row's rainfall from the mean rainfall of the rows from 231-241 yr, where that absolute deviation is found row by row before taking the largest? 4.0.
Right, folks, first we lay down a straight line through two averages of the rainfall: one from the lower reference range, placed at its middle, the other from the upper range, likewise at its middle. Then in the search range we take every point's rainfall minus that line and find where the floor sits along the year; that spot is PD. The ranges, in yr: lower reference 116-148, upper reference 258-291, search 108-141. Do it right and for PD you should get 114.5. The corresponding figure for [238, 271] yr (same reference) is 247.0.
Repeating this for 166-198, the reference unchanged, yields 192.0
